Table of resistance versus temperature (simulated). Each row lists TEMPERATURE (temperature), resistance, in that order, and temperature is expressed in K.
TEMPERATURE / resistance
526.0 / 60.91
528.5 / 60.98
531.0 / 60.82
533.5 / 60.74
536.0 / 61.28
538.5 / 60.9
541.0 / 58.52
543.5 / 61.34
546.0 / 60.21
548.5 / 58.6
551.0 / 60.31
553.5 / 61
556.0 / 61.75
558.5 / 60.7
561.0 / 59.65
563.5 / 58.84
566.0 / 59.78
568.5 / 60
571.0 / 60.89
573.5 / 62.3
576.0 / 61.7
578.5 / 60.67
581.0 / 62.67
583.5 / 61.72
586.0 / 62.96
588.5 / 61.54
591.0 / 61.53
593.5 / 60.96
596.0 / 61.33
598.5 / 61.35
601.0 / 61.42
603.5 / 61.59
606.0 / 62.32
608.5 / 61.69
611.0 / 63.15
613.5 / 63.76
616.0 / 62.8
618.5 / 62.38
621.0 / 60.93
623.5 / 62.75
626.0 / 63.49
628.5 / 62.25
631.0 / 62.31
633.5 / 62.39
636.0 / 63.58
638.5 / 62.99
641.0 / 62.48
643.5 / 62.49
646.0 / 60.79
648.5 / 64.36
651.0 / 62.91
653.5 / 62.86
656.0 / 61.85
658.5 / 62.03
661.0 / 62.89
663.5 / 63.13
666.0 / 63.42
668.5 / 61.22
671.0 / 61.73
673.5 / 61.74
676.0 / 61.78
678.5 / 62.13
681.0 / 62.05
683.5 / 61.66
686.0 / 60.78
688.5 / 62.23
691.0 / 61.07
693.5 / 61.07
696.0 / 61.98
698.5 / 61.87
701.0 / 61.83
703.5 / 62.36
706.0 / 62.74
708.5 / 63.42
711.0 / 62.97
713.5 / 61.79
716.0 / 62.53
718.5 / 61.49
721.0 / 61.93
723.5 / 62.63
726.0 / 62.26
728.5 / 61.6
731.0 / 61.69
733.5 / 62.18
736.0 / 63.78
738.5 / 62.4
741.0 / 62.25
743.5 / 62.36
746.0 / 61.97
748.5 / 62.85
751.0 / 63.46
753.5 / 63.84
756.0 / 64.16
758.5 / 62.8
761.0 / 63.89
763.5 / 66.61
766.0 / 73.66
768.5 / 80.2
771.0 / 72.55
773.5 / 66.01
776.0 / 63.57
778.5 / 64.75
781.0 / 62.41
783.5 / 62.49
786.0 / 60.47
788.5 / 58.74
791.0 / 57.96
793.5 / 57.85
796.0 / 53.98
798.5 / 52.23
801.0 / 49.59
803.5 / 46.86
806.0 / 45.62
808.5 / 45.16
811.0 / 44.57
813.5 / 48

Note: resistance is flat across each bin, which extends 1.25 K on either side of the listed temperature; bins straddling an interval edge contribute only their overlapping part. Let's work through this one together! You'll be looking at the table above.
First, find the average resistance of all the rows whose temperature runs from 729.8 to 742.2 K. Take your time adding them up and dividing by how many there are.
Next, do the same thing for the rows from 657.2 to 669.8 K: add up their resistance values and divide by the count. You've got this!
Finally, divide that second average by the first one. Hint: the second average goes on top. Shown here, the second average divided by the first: 1.00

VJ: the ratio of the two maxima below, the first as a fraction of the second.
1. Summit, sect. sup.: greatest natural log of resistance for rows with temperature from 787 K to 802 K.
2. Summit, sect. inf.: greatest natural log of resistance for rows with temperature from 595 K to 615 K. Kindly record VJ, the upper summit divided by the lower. 0.98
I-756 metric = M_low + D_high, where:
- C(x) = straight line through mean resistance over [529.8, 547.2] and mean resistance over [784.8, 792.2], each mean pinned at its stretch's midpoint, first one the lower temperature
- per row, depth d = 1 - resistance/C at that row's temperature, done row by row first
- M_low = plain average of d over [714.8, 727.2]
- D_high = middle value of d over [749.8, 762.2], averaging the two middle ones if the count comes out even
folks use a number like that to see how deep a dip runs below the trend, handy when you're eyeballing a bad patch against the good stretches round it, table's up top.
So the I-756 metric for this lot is -0.12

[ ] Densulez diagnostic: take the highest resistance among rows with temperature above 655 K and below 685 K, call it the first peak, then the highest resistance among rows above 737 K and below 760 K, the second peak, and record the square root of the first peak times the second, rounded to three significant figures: 63.8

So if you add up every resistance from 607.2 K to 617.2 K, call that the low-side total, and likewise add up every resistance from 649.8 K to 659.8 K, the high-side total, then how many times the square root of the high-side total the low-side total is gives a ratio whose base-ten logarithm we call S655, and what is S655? 1.20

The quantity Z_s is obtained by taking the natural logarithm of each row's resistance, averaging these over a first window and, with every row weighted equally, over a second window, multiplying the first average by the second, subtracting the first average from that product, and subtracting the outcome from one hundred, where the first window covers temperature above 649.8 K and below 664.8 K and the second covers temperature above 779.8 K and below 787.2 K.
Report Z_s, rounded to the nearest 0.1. 87.1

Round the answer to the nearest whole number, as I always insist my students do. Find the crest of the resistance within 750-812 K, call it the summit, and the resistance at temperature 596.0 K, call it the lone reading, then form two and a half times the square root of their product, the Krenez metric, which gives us 175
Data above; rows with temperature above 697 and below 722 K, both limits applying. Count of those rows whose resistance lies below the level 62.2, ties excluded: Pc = 5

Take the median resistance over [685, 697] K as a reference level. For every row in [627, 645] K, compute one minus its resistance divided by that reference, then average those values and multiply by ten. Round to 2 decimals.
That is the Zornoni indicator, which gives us -0.26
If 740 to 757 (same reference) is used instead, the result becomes -0.31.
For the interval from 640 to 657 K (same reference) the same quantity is -0.24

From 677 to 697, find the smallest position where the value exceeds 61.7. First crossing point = 678.5 K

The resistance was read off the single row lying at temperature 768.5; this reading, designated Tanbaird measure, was 80.2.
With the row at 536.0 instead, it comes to 61.28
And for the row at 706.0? 62.74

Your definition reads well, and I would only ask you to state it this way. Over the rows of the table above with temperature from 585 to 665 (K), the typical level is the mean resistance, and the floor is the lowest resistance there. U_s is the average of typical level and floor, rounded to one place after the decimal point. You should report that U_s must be 61.6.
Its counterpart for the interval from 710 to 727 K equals 61.9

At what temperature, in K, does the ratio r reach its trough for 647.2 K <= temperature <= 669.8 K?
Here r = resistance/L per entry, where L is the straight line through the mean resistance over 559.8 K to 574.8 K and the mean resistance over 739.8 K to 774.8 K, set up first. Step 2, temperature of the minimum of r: 668.5 K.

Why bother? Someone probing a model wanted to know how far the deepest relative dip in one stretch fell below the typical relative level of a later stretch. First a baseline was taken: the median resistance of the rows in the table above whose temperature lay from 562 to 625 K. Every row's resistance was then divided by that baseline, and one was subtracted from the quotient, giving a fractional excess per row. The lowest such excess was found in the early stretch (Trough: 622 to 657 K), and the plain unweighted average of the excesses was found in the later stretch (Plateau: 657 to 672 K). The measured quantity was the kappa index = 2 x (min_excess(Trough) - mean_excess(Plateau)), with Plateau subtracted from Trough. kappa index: -0.052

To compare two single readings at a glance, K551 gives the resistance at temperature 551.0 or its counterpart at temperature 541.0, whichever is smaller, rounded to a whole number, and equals 59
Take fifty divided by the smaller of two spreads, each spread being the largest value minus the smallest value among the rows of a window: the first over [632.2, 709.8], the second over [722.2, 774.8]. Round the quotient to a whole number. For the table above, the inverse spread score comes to 14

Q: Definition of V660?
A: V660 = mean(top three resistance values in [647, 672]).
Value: 63.6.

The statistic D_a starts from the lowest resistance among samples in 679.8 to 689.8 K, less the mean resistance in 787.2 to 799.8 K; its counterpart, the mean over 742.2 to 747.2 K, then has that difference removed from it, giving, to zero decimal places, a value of 58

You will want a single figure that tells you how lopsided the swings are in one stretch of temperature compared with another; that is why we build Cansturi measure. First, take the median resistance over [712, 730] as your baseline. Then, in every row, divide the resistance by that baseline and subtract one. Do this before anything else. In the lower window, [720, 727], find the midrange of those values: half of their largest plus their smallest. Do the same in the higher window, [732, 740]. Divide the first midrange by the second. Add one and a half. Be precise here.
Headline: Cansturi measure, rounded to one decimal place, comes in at 1.8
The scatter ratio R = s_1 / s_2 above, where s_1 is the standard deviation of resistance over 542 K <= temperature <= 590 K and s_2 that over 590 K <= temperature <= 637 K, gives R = 1.4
